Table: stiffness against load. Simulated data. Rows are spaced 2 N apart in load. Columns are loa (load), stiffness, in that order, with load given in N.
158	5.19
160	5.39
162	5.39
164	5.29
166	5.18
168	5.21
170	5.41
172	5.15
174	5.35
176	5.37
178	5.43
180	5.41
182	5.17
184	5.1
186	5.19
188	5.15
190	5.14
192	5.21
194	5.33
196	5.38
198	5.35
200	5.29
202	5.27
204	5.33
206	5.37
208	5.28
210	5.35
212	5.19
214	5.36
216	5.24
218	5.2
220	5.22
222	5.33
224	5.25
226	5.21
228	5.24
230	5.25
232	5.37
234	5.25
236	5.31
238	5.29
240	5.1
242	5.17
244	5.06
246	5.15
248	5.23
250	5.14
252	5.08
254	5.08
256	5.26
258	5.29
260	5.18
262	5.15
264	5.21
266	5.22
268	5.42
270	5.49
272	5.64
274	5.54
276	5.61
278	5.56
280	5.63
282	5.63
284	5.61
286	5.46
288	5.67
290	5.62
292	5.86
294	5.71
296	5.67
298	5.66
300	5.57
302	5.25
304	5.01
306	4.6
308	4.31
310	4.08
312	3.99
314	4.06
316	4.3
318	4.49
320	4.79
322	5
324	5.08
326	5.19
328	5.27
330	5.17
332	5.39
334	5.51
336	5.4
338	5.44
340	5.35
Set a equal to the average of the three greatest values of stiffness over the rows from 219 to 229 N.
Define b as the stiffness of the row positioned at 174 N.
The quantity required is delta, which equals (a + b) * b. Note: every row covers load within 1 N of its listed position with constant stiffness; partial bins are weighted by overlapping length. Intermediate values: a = 5.27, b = 5.35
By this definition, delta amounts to 57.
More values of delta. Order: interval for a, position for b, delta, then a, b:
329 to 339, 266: 56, 5.45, 5.22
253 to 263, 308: 41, 5.24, 4.31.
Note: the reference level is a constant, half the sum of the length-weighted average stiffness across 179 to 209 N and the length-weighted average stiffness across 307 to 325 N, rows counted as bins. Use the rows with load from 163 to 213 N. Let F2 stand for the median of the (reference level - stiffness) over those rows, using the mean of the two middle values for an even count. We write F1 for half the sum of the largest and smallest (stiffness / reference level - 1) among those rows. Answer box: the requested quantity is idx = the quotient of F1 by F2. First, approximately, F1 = 0.083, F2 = -0.430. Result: -0.194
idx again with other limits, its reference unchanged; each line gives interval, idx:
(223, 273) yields -0.273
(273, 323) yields -0.020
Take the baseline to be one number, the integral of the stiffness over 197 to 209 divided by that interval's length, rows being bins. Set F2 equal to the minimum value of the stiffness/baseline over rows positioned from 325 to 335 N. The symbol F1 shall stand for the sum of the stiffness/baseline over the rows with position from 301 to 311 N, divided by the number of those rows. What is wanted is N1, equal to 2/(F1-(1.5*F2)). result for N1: -3.4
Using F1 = 0.875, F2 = 0.97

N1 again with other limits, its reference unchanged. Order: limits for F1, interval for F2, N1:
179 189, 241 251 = -4.5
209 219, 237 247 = -4.6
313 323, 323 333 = -3.4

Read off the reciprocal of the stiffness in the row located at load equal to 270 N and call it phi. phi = 0.182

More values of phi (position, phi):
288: 0.176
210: 0.187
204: 0.188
